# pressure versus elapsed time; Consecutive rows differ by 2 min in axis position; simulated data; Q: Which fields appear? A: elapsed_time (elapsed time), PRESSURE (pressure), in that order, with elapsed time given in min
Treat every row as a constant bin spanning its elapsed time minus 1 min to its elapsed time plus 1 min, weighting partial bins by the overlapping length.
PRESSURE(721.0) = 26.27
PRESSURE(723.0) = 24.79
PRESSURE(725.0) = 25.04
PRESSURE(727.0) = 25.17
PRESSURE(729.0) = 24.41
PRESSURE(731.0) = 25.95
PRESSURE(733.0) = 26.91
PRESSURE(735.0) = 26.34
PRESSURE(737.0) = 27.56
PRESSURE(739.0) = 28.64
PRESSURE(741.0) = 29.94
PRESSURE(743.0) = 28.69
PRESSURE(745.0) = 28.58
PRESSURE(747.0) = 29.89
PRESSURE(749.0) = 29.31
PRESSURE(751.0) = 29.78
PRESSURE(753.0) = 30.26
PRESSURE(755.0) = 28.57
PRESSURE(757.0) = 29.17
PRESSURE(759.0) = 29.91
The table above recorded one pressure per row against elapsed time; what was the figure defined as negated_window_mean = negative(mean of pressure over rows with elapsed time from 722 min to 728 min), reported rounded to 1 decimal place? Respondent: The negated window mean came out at -25.0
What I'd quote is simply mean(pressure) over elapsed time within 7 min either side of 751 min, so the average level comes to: 29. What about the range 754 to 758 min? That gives 29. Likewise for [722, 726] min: 25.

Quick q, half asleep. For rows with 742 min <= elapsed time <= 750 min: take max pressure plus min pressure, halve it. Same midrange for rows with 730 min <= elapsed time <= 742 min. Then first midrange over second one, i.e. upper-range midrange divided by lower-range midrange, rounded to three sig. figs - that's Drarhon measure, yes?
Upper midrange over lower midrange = 1.05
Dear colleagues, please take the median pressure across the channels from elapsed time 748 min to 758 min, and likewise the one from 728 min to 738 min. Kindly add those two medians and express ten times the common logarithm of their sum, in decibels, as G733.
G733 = 17.5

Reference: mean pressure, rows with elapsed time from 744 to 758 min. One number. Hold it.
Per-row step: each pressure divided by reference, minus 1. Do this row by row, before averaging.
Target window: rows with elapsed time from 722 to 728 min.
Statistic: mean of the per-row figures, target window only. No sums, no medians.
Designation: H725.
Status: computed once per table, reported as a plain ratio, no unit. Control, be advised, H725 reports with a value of -0.15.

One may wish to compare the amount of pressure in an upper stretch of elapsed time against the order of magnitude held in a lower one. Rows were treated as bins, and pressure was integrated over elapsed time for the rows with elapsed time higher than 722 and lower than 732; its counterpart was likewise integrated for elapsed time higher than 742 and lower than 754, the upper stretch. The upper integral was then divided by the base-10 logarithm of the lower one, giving 147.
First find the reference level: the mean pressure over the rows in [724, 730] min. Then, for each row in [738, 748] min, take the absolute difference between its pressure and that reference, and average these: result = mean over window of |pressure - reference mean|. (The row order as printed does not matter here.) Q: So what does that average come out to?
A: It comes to 4.3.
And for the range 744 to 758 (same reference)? 4.5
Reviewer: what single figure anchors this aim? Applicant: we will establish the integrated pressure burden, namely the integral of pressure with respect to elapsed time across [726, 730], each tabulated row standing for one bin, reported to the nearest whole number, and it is 99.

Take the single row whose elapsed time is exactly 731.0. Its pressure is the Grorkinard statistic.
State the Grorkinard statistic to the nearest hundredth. 25.95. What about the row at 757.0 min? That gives 29.17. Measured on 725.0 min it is 25.04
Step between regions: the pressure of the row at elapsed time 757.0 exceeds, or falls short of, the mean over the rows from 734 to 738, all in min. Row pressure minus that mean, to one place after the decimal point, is 2.2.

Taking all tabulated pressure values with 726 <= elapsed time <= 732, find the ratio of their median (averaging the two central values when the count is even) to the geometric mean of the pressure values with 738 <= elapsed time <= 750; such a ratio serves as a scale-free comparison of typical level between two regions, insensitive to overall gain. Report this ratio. 0.863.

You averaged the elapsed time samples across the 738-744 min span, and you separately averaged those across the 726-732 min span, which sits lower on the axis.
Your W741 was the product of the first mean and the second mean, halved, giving 366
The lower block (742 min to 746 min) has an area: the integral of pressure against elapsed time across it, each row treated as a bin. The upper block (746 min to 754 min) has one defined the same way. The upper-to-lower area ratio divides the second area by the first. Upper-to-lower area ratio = 2.1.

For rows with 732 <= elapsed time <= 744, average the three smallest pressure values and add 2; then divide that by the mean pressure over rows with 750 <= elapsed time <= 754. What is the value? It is 0.96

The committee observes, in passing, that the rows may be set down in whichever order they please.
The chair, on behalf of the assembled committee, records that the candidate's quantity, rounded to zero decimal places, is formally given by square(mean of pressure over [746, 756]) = 874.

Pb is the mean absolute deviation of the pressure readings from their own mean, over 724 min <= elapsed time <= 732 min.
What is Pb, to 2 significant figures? 0.42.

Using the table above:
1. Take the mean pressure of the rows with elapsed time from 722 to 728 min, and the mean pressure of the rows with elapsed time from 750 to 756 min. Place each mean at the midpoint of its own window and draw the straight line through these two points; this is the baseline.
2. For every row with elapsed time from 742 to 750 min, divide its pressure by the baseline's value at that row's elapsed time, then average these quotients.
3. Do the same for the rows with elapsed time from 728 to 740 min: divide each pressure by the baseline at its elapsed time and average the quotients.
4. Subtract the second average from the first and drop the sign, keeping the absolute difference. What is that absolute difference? 0.019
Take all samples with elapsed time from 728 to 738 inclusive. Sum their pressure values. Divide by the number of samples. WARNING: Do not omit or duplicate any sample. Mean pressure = 26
